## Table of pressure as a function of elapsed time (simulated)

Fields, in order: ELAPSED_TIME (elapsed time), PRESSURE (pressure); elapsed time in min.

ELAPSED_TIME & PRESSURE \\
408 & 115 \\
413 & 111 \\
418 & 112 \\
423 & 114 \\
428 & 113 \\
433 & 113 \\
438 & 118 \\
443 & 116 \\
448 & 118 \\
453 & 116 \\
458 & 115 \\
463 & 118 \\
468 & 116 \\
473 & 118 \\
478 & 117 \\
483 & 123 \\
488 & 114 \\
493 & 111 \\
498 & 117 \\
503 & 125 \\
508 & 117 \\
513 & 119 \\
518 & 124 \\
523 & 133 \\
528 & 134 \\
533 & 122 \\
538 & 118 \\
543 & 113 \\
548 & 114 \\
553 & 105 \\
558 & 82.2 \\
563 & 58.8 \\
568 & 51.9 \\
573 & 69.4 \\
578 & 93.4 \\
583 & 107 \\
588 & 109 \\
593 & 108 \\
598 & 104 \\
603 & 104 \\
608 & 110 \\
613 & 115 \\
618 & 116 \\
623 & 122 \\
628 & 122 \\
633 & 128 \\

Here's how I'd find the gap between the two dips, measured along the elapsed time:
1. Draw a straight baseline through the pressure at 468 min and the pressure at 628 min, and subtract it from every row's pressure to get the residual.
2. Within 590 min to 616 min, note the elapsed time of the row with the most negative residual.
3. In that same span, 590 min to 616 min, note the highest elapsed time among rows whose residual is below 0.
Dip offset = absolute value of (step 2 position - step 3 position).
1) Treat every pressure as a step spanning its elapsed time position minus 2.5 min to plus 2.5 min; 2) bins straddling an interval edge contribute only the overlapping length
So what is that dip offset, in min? 10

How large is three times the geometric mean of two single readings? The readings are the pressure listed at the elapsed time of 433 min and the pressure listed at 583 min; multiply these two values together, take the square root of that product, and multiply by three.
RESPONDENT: 330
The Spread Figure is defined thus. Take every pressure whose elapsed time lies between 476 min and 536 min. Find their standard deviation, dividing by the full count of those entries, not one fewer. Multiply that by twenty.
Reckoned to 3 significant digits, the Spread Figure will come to 134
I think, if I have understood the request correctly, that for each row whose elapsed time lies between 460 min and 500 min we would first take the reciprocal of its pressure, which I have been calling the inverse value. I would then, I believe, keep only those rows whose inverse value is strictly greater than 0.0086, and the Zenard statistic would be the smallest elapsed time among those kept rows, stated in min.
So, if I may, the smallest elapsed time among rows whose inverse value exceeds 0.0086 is 468 min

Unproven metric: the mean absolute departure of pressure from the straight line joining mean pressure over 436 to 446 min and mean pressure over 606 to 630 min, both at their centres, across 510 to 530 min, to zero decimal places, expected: 10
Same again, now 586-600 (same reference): 10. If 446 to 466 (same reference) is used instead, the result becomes 1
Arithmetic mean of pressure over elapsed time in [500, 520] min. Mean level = 121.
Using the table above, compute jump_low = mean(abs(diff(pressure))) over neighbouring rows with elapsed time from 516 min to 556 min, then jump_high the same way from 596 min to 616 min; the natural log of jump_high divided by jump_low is -0.47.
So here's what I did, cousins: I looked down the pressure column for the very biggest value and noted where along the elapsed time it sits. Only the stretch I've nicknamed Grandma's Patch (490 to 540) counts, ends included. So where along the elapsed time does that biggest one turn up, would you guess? 528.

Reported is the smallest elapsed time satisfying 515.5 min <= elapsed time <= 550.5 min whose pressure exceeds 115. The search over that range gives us 518 min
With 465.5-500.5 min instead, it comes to 468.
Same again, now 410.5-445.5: 438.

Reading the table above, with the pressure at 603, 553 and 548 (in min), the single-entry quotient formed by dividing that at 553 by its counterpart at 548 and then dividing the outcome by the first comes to 0.0089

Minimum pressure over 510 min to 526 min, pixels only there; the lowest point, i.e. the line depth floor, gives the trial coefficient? 119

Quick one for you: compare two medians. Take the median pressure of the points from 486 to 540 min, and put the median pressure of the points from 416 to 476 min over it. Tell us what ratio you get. 0.97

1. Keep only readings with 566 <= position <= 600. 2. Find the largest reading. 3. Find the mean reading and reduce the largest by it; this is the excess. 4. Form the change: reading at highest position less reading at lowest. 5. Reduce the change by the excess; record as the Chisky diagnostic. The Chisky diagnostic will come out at 35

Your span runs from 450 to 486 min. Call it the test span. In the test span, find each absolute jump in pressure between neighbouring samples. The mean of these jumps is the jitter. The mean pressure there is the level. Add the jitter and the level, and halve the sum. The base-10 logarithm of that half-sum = 1.778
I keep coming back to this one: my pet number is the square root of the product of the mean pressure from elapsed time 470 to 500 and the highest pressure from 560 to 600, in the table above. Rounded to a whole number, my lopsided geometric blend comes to 113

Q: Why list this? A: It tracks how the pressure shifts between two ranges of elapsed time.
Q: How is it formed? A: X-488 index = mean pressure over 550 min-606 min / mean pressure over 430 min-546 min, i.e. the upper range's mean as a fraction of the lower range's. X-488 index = 0.76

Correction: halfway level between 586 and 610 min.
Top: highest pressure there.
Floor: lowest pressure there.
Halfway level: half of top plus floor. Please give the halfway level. 107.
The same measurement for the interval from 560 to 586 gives 79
